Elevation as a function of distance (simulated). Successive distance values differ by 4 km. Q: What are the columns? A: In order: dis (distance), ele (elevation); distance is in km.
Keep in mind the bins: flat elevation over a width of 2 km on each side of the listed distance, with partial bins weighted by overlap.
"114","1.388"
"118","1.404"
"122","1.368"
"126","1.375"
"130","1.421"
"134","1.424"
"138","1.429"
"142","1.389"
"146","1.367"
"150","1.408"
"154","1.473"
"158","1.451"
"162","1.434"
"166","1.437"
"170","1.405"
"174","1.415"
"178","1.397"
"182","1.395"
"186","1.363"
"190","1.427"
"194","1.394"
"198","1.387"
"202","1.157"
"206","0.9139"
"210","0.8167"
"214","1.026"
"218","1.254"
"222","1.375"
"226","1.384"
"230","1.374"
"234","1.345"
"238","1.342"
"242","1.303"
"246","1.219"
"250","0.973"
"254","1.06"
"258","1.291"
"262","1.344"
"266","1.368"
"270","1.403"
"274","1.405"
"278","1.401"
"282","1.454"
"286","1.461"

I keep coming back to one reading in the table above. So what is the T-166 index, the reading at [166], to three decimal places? 1.437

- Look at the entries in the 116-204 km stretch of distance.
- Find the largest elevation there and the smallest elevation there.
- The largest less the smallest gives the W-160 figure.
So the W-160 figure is 0.32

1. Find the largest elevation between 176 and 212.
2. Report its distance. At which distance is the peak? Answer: 190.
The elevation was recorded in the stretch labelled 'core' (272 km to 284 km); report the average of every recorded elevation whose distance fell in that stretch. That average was 1.42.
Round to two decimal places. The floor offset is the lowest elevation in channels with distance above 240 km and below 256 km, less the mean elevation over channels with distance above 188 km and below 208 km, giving -0.28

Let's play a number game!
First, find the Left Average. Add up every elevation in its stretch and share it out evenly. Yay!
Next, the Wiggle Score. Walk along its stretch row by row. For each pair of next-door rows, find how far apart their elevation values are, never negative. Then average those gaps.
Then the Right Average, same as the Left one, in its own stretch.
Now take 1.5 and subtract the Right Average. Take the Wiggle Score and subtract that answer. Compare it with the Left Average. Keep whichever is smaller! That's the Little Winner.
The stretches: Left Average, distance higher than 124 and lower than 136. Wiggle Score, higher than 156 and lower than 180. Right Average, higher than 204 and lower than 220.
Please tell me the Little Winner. -0.48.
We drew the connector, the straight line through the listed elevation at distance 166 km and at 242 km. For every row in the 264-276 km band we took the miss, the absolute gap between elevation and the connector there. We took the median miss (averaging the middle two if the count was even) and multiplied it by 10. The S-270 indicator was 1.5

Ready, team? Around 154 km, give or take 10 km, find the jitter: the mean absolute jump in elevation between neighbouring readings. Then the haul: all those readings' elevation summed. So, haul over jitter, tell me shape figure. 197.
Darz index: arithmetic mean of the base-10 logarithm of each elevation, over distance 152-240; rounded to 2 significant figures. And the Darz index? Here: 0.11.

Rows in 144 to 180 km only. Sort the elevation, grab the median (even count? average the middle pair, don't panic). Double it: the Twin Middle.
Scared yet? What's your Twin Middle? 2.83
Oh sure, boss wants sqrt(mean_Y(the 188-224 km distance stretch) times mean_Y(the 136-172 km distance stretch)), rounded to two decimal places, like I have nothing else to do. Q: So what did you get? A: 1.30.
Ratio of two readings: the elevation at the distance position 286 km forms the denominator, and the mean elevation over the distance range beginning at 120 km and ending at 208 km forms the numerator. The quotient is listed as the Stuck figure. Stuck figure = 0.94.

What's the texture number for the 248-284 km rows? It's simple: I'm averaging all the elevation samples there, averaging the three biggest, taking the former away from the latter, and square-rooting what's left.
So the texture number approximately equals 0.35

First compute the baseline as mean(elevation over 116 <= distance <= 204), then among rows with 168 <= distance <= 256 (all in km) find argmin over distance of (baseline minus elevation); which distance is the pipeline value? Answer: 190 km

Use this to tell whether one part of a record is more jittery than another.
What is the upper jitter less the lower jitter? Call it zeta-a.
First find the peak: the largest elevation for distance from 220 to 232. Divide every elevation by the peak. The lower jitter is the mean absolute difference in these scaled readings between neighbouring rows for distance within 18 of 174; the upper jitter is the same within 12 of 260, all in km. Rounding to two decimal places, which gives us 0.05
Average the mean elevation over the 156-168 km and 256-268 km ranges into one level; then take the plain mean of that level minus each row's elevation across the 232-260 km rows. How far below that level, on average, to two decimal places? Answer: 0.17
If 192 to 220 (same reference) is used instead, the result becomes 0.25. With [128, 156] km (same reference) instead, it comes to -0.03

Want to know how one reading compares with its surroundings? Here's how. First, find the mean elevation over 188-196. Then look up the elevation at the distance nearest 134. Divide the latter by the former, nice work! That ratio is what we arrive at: 1.01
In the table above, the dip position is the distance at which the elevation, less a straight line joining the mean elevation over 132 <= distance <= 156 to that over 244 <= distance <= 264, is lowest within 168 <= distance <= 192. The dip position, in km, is 186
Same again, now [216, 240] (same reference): 218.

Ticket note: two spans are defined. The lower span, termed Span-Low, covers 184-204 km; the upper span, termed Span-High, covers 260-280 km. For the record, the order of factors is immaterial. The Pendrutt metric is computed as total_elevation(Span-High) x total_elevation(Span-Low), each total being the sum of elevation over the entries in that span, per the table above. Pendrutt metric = 47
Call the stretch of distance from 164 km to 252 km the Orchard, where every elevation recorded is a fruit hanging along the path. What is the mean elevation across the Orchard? 1.28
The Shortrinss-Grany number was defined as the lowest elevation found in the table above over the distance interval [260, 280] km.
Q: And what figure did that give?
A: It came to 1.344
